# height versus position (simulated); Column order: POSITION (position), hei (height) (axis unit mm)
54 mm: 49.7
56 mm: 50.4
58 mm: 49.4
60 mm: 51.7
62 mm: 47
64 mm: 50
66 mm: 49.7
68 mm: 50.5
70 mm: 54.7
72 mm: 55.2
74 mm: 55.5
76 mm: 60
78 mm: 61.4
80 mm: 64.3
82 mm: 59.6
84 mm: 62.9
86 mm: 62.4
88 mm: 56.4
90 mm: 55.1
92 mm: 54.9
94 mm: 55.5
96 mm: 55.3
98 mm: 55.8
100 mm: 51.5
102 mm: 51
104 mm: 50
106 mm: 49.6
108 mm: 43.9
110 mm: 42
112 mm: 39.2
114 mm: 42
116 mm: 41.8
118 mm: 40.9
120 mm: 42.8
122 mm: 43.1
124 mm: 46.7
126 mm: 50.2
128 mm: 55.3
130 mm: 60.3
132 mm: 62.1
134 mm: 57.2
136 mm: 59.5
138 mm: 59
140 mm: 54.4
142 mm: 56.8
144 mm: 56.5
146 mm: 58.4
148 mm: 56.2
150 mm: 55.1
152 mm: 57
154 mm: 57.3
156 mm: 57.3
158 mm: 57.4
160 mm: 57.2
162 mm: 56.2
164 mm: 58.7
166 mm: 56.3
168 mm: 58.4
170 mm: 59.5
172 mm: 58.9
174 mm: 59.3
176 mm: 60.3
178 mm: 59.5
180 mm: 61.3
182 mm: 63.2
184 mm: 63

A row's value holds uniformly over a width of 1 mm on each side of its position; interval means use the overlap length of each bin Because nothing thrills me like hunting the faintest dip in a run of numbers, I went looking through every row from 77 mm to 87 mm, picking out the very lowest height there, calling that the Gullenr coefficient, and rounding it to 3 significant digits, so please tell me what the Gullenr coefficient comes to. 59.6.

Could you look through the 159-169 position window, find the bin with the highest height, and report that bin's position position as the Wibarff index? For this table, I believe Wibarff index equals 164 mm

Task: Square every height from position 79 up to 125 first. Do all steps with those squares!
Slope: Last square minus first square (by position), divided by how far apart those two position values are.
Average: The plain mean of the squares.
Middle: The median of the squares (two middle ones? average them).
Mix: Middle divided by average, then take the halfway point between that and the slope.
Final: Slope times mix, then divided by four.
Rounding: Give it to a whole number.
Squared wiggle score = 241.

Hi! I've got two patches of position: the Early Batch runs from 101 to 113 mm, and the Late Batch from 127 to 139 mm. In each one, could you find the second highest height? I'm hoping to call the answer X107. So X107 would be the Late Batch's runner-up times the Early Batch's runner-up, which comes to 3015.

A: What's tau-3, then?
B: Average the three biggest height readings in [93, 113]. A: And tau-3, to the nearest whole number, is 56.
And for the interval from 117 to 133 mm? 59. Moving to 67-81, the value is 62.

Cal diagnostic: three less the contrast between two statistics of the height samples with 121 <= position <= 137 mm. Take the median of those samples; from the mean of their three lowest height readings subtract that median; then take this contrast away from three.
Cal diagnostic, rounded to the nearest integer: 13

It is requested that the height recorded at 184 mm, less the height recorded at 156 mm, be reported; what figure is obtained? 6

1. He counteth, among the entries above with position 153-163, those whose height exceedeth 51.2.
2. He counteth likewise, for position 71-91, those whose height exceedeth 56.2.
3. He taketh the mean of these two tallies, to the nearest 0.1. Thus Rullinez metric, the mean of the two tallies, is 6.0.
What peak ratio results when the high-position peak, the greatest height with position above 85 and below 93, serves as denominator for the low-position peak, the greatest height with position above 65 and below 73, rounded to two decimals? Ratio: 0.88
